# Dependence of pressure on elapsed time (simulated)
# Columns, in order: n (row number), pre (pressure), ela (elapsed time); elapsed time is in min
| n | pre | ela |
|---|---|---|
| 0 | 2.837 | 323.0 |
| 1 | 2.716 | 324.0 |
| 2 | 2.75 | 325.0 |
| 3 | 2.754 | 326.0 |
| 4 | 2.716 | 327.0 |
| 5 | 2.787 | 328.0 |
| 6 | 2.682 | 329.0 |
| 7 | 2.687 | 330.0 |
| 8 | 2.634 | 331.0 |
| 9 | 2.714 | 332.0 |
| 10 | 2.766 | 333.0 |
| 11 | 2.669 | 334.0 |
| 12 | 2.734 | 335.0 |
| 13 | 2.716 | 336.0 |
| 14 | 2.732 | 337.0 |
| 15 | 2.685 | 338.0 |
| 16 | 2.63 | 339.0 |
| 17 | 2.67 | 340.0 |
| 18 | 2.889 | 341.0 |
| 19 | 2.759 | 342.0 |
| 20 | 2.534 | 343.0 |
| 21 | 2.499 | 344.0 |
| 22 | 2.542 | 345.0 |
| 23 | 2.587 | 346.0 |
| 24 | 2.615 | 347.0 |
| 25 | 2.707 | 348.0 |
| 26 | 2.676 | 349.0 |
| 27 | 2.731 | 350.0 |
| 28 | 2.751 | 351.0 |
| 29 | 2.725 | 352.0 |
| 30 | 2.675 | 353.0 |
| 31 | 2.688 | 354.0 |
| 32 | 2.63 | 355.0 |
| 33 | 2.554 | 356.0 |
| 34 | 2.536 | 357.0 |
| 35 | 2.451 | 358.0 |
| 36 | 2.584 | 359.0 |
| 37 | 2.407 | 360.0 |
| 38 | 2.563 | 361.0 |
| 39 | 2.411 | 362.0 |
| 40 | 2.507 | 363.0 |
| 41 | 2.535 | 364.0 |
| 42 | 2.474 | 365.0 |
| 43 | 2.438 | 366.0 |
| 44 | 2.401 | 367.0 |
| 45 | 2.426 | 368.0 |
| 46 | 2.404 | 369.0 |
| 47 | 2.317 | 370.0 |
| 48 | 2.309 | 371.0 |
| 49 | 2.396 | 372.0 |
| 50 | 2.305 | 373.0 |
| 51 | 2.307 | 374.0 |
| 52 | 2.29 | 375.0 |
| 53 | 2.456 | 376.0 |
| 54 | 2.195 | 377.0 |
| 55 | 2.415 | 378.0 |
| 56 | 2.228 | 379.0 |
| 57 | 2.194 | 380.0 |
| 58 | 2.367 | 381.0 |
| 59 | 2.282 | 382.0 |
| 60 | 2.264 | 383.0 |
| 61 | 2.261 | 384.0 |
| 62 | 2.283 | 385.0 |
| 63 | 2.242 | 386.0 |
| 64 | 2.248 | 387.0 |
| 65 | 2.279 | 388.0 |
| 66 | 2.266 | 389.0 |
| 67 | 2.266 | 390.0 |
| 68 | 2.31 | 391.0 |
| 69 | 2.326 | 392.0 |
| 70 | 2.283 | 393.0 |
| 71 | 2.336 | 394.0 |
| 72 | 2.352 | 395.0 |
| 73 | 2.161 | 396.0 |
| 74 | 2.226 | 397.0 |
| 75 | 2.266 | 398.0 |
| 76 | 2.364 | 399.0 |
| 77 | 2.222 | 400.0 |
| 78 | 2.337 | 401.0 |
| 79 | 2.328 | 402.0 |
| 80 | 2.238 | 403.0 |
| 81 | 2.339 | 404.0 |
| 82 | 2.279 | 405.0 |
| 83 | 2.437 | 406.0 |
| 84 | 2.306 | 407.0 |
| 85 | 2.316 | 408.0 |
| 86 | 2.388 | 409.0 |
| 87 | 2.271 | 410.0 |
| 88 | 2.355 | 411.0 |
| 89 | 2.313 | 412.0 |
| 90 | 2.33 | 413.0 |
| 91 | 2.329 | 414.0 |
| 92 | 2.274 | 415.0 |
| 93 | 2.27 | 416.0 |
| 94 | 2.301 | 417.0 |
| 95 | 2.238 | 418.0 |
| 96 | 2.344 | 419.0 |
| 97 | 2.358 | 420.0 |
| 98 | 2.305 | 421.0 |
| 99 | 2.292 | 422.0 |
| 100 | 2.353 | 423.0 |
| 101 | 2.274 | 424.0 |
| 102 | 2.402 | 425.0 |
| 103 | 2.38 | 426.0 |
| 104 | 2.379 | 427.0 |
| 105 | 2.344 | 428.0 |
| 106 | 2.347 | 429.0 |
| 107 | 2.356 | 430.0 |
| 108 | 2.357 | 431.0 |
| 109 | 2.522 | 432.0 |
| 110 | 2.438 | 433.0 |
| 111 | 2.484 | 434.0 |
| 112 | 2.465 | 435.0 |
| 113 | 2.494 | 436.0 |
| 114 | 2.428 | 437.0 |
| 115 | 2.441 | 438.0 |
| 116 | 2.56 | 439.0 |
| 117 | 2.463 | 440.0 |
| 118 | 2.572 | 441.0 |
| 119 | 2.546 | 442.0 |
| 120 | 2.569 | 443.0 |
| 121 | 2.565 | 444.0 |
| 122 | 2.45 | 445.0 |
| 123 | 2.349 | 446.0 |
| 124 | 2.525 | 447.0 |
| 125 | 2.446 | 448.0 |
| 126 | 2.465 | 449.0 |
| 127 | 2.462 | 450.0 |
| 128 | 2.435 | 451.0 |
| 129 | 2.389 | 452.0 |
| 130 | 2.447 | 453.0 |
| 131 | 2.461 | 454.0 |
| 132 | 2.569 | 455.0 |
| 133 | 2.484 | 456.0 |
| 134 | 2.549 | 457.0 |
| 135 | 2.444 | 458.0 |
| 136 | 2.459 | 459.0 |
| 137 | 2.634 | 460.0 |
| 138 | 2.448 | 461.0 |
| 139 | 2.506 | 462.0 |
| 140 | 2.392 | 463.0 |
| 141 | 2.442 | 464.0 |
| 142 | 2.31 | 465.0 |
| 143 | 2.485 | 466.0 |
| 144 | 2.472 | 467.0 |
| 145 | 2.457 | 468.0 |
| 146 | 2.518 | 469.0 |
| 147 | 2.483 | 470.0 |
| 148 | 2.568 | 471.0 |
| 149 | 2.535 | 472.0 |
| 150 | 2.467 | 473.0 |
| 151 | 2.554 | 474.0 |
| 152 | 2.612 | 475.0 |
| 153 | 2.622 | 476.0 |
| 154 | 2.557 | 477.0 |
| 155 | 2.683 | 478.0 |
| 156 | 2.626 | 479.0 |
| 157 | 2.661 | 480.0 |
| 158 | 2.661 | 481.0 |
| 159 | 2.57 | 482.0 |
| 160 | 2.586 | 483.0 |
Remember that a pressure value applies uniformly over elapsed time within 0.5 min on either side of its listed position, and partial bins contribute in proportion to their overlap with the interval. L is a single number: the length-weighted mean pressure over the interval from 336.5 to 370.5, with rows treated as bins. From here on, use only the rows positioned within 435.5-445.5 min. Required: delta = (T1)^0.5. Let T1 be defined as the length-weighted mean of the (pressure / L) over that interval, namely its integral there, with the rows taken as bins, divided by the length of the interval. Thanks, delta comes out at 0.99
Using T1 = 0.97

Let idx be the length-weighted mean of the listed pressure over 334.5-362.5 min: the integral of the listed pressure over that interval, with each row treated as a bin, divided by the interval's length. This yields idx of 2.63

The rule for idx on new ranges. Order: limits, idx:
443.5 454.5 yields 2.45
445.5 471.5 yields 2.47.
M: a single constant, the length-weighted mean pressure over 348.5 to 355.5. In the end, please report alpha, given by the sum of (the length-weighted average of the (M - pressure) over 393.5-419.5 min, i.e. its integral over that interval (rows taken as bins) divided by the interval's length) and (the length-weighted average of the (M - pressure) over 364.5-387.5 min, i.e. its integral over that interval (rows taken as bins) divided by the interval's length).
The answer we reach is 0.8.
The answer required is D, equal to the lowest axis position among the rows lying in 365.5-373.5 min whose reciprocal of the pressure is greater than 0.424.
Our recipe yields 370.0 min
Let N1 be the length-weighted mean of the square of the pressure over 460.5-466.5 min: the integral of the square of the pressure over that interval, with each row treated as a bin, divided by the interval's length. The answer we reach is 5.9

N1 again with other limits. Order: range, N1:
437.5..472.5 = 6.2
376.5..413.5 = 5.3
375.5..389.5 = 5.2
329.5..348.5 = 7.1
